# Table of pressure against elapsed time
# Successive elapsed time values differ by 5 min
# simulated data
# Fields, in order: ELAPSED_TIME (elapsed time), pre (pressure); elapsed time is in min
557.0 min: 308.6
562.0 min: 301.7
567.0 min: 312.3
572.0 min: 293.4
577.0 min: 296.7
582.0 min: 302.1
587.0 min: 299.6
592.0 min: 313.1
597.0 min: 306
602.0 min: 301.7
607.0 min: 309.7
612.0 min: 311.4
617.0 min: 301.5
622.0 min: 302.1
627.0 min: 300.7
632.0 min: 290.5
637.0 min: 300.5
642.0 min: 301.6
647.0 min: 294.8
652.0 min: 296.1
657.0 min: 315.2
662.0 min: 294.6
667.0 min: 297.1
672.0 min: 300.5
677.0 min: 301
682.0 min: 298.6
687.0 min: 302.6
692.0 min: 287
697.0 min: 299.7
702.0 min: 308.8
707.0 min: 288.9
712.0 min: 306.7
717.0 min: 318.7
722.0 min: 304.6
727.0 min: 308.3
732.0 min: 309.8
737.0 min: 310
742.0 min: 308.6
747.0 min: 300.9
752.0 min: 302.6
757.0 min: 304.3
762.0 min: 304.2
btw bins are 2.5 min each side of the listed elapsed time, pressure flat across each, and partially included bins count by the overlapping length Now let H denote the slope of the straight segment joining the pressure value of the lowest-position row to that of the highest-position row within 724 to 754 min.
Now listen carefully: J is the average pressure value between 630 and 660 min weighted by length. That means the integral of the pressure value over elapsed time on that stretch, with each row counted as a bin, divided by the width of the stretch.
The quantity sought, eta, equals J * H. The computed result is -68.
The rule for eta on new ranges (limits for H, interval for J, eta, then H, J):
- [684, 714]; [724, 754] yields 50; 0.16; 307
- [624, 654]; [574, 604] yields -56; -0.18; 303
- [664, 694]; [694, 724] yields -123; -0.40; 304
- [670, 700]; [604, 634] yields -10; -0.03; 303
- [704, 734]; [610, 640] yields 252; 0.84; 301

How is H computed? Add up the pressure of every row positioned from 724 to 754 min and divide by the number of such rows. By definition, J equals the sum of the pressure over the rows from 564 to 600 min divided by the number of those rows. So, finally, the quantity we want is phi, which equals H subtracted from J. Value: -3.4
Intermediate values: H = 306.7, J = 303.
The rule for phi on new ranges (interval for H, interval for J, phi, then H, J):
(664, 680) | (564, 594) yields 3.3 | 299.5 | 303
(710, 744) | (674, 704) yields -9.9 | 309.5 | 300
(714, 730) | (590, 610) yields -2.9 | 310.5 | 308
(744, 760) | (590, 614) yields 5.8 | 302.6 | 308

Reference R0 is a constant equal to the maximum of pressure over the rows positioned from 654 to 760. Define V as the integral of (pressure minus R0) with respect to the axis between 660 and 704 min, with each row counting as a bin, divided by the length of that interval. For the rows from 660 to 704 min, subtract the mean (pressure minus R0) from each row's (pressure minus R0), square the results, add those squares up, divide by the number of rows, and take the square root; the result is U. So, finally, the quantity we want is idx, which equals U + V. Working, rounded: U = 5.6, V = -20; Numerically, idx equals -14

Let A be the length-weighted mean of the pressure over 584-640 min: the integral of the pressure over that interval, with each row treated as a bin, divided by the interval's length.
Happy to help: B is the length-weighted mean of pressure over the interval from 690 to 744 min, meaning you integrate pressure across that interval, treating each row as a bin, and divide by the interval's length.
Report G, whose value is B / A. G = 1.00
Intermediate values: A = 303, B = 304.8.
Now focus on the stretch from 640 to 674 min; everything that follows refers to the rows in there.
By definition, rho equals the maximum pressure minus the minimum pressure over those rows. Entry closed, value 20.6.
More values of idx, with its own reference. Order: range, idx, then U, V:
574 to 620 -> -9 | 5.4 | -14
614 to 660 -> -12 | 6.4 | -18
